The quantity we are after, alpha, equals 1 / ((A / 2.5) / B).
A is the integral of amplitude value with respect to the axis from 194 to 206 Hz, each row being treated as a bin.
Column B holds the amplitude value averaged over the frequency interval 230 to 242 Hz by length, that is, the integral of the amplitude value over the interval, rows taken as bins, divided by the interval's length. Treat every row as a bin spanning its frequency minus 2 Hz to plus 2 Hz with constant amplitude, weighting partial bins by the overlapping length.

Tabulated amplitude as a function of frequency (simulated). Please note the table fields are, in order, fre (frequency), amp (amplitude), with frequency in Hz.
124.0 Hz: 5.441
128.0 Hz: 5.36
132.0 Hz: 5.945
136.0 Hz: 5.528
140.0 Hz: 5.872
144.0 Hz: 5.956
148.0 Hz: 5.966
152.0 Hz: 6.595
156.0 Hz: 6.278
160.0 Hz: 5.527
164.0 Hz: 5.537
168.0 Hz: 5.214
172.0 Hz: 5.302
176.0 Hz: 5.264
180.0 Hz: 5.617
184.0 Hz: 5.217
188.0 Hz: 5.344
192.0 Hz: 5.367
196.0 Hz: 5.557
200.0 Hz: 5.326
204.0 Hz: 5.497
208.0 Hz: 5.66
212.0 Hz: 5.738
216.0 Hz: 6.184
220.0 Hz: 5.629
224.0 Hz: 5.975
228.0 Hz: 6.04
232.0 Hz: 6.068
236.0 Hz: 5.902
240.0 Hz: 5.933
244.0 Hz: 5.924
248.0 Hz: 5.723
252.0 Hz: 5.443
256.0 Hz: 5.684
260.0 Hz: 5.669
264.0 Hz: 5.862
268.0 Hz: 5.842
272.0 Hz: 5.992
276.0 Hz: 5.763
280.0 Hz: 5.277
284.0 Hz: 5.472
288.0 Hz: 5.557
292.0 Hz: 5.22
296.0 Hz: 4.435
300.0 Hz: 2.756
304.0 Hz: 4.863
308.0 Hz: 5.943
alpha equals 0.228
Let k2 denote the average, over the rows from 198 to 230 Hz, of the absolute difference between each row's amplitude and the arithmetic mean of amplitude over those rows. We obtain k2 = 0.23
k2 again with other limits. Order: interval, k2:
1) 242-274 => 0.14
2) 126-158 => 0.26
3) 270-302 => 0.73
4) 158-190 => 0.14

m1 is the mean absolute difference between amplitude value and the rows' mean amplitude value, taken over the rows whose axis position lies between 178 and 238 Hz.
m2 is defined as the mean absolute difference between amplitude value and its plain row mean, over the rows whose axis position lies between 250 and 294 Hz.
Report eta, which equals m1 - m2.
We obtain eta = 0.05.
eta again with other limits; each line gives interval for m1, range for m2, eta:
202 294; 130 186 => -0.14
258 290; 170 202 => 0.08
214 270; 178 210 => 0.02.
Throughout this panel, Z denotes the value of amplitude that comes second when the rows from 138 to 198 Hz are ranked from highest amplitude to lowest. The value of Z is 6.278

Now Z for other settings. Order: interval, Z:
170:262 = 6.068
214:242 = 6.068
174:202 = 5.557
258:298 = 5.862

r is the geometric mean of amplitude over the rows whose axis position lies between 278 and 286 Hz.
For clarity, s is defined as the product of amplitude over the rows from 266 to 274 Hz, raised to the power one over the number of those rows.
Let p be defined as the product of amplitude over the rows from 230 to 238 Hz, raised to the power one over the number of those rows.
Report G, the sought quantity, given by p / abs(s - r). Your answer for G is 11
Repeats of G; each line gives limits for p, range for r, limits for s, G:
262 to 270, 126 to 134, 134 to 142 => 112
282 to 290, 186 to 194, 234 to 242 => 10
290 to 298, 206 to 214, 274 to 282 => 26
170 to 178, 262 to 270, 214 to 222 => 110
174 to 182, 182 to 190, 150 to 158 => 5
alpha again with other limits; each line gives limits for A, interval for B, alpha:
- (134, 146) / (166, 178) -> 0.189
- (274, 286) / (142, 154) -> 0.234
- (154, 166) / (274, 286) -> 0.198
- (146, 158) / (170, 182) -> 0.179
